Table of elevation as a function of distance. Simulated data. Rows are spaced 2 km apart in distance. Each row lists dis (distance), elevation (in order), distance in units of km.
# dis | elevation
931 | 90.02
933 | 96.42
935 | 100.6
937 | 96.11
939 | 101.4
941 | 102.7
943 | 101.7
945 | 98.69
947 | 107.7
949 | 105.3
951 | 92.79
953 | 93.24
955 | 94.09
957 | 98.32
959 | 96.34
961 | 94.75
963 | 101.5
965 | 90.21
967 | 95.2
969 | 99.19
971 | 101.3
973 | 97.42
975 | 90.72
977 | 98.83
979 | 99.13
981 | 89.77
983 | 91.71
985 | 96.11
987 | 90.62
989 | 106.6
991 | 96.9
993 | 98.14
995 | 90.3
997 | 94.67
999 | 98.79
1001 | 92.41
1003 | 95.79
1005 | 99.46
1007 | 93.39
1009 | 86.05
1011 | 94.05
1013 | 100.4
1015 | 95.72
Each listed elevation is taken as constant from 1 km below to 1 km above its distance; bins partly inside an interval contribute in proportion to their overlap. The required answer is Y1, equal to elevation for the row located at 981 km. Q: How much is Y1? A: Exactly 89.77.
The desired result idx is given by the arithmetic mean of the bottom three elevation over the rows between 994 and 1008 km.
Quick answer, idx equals 92.0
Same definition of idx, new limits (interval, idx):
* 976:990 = 90.7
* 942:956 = 93.4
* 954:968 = 93.0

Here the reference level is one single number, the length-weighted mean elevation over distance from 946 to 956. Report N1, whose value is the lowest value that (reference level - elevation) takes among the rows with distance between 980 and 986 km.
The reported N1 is 2.5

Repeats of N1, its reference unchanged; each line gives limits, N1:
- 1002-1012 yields -0.8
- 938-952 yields -9.1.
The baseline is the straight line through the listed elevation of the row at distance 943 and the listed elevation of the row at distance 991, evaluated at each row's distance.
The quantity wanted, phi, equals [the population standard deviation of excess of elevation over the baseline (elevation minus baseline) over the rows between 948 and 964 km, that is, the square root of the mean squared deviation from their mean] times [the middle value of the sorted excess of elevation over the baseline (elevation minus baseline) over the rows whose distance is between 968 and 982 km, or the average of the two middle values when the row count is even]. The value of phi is 0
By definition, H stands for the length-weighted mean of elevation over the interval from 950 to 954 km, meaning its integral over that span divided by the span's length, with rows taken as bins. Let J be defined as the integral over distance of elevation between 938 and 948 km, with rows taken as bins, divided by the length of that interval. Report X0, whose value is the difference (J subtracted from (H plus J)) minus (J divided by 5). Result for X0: 72.5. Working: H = 93.0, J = 102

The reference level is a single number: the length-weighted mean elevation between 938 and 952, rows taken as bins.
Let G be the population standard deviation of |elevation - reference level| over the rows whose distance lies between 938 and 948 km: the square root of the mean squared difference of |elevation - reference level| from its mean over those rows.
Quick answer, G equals 2.3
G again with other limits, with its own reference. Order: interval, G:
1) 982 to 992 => 2.6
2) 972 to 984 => 3.9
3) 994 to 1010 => 4.1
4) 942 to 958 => 2.8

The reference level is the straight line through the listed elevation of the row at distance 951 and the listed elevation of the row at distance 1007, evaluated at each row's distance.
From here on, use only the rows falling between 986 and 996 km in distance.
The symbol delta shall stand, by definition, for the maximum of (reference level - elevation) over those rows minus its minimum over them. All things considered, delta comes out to 16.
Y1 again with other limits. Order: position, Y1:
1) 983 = 91.71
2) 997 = 94.67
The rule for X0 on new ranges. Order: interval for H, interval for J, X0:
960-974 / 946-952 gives 76.7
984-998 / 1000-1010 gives 77.5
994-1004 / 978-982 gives 75.5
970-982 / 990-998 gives 77.2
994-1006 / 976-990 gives 76.0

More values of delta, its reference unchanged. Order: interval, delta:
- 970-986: 12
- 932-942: 7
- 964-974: 11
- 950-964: 9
